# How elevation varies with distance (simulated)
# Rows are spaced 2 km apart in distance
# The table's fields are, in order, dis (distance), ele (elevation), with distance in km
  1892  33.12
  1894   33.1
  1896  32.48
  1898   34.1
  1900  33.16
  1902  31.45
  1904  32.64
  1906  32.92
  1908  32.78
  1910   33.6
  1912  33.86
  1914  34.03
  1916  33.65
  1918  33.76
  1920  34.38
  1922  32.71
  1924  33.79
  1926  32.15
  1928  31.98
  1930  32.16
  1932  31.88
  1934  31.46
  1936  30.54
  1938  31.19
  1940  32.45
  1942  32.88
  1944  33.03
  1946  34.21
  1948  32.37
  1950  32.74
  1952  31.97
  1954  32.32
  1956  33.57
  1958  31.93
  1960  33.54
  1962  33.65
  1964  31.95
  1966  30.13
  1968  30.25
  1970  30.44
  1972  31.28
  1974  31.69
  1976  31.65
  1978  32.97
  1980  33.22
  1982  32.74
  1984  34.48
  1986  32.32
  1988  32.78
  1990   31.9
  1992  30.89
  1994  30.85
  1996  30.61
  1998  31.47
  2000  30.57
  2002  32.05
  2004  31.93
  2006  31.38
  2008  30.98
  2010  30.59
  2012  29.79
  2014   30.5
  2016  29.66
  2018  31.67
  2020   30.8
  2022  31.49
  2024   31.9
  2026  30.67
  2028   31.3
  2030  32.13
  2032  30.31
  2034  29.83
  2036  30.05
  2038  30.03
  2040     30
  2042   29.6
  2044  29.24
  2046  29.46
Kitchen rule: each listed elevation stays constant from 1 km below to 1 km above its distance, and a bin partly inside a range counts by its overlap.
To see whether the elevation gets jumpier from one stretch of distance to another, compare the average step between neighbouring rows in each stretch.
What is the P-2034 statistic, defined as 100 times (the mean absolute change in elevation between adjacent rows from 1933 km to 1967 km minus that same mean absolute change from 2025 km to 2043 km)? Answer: 45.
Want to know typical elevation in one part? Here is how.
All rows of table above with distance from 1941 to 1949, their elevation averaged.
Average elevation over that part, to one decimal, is 33.1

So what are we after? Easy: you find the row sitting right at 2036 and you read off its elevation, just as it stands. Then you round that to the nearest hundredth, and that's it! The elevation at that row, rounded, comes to 30.05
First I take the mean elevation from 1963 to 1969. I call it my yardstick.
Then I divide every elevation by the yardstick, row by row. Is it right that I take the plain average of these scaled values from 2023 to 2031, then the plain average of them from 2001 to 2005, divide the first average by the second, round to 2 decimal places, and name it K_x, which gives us 0.98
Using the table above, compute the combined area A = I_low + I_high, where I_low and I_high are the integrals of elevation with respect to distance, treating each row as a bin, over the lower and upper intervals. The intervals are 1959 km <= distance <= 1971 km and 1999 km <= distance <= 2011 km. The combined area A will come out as 755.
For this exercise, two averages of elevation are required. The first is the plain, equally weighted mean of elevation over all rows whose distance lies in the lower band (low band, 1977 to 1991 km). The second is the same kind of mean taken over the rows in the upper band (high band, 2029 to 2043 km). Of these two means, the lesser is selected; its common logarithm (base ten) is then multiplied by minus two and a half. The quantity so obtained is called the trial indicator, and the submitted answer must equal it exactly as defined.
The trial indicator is -3.70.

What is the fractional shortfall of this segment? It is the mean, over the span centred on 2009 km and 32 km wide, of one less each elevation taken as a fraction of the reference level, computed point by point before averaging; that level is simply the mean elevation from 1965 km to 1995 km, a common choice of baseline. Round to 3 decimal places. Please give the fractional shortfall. 0.026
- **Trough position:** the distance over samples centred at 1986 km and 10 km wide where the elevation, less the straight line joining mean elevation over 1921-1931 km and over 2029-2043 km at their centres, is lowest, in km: 1990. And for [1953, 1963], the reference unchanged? 1958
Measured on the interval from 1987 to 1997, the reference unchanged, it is 1996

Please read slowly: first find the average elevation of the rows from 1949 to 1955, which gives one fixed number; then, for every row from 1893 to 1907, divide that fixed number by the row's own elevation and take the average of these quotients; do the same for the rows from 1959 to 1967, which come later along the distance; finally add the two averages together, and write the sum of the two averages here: 1.99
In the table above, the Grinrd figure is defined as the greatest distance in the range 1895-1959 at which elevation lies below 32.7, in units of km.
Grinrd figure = 1958 km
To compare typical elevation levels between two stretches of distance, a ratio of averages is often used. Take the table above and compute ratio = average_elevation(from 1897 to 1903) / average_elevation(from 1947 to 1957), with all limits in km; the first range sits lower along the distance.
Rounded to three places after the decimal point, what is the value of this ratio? 1.009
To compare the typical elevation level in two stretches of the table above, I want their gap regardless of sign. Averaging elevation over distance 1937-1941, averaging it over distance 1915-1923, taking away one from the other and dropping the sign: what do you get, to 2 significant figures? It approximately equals 1.8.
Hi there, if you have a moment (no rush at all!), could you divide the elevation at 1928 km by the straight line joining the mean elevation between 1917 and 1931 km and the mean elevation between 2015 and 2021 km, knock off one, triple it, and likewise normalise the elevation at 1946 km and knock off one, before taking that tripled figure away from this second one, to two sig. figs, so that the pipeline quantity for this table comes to 0.14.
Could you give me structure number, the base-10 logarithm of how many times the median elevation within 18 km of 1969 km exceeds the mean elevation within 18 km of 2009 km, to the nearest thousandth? 0.016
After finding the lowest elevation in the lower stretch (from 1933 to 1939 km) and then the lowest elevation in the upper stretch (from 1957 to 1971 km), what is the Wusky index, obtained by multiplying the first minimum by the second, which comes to 920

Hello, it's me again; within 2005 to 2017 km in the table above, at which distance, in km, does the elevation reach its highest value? 2006 km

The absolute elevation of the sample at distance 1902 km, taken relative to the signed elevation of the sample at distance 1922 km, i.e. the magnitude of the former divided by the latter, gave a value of 0.96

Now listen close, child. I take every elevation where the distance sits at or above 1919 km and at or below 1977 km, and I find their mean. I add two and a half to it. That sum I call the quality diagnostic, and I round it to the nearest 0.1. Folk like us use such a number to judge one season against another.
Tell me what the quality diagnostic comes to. 34.7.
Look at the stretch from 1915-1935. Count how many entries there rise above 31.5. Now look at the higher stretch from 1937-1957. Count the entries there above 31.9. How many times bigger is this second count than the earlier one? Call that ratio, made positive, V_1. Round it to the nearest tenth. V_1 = 1.0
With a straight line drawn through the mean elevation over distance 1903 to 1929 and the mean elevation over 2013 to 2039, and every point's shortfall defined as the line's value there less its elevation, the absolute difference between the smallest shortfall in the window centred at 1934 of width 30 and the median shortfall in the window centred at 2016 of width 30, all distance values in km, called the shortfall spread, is 1.5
